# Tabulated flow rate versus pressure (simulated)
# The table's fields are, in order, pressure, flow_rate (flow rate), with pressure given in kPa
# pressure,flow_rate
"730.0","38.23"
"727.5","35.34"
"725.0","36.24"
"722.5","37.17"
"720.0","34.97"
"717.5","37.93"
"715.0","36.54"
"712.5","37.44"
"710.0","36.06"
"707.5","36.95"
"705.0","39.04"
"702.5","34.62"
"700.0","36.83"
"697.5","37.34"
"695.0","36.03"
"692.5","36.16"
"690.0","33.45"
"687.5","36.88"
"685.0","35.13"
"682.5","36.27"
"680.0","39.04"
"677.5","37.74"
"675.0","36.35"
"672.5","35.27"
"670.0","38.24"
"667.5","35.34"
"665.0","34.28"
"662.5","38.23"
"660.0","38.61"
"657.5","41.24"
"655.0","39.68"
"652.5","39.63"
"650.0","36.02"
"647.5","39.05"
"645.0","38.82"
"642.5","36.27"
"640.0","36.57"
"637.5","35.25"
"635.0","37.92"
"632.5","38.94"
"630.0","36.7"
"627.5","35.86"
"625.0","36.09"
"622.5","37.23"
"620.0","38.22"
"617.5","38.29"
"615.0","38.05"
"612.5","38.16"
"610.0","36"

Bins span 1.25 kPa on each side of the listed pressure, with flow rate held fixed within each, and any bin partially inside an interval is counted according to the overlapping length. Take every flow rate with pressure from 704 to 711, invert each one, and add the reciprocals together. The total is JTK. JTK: 0.0804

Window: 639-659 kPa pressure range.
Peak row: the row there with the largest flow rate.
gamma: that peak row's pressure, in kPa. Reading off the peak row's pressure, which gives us 657.5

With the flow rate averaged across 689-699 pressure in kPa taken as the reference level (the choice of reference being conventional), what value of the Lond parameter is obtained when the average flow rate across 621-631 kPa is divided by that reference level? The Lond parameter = 1.02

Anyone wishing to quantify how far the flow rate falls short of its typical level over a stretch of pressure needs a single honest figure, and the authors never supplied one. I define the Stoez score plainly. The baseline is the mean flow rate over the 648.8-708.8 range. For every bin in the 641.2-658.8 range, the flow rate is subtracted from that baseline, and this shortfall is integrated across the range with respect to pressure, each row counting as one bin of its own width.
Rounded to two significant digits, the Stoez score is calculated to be -29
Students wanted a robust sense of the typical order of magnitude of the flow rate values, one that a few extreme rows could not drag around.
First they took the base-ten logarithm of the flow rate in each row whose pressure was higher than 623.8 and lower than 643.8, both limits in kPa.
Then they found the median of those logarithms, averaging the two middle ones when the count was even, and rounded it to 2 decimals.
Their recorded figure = 1.56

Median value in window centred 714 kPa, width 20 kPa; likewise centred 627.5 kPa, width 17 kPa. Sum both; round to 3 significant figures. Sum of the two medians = 74.3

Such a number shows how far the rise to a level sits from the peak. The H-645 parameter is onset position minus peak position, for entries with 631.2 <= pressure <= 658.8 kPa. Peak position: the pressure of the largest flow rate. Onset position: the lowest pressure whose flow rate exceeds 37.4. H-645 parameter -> -25 kPa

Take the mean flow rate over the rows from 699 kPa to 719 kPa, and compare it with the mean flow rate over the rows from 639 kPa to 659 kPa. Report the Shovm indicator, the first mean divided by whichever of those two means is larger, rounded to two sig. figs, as 0.96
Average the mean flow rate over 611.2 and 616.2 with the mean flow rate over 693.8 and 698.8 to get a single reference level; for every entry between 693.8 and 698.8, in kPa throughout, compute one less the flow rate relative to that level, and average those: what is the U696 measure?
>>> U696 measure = 0.019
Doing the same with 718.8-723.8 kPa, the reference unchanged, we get 0.035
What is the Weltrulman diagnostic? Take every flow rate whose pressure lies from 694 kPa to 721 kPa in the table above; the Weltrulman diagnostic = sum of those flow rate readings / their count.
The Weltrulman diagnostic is 36.7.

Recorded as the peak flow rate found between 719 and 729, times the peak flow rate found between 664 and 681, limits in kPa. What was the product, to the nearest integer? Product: 1451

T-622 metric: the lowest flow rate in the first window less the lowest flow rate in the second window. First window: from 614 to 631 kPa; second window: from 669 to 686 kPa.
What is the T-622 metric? 0.7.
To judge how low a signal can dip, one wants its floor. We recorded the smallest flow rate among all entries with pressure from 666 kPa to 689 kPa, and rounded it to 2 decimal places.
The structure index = 35.13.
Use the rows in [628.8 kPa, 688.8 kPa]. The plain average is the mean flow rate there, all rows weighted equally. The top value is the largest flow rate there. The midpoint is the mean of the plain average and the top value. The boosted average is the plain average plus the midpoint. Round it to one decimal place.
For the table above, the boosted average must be 76.7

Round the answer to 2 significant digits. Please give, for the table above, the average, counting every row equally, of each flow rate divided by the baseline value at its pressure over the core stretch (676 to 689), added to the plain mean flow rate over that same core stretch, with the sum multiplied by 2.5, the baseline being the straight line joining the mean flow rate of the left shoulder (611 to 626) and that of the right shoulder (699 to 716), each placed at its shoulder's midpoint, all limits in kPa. 95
